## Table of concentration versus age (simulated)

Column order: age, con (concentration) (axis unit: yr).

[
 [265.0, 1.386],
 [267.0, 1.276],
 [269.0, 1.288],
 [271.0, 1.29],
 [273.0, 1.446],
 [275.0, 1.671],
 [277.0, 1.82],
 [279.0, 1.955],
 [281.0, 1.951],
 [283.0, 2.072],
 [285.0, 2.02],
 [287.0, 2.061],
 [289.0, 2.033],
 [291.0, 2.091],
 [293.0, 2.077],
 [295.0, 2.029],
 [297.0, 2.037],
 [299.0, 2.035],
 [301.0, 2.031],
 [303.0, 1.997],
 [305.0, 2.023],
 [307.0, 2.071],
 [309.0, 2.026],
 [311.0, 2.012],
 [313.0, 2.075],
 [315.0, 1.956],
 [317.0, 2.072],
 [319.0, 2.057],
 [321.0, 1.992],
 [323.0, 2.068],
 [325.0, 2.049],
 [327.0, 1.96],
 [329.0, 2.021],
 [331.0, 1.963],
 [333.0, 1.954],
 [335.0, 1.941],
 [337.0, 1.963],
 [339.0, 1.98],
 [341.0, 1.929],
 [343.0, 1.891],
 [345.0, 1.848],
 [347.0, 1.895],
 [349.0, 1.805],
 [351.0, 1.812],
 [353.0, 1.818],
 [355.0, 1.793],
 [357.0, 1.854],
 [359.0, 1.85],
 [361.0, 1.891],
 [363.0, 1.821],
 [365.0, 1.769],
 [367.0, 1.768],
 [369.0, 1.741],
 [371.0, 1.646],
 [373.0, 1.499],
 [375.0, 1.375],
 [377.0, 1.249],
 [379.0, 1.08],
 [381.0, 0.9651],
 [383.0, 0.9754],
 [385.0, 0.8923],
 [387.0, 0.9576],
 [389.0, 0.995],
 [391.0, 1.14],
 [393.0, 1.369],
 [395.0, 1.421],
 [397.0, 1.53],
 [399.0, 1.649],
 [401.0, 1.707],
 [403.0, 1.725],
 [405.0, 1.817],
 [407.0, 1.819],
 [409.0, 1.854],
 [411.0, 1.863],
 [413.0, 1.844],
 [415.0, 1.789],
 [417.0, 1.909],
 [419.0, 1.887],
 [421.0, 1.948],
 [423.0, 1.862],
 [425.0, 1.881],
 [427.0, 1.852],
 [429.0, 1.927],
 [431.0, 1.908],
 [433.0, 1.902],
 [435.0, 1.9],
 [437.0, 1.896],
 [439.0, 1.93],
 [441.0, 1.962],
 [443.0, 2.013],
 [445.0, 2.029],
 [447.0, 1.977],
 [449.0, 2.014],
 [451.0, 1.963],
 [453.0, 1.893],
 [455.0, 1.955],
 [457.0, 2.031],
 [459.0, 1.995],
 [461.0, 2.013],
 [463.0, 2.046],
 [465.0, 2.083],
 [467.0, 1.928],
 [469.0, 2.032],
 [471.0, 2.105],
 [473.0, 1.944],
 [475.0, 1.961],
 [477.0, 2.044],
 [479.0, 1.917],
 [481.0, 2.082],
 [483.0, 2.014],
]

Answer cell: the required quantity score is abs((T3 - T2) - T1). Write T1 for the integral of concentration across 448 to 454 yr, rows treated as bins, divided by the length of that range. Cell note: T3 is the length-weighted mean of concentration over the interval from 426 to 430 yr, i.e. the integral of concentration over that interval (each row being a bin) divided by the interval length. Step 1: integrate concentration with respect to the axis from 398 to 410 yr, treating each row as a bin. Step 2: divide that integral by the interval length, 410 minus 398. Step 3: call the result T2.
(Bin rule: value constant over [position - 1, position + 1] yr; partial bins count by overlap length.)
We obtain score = 1.83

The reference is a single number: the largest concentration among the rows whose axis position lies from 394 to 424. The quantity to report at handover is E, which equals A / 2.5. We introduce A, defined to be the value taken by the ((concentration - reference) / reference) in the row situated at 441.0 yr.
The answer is 0.003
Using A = 0.01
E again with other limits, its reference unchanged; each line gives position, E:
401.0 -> -0.049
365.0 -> -0.037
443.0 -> 0.013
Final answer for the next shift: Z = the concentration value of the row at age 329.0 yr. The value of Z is 2.021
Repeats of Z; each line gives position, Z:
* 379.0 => 1.08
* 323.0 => 2.068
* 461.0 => 2.013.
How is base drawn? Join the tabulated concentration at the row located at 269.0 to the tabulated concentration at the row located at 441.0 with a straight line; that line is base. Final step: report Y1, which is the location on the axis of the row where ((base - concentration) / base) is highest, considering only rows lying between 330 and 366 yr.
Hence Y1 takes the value 365.0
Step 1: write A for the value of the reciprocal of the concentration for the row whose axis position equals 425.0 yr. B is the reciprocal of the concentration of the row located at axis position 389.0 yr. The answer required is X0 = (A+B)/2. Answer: 0.768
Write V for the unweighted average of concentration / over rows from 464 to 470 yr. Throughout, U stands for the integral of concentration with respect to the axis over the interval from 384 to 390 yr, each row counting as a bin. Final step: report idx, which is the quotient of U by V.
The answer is 2.8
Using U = 5.7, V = 2.01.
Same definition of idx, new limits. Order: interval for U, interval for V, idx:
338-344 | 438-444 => 5.9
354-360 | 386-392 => 10.7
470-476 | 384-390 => 12.7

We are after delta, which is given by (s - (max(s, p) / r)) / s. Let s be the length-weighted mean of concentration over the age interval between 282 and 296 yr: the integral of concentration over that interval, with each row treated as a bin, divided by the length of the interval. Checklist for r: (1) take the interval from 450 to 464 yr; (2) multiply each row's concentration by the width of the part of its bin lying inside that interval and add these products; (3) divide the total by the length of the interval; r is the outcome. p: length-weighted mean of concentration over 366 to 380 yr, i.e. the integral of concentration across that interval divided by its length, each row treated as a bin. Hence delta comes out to 0.50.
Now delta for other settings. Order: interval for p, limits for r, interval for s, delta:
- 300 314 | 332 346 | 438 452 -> 0.47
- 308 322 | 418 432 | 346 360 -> 0.42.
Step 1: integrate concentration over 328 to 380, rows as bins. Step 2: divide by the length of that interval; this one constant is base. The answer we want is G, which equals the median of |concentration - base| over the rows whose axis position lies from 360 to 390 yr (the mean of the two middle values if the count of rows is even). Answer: 0.40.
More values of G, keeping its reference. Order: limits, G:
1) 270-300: 0.26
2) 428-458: 0.18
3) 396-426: 0.09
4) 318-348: 0.19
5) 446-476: 0.22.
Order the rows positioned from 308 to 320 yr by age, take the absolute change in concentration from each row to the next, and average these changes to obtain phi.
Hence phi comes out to 0.07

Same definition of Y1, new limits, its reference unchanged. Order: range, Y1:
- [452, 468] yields 467.0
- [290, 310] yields 309.0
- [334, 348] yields 345.0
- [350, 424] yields 385.0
